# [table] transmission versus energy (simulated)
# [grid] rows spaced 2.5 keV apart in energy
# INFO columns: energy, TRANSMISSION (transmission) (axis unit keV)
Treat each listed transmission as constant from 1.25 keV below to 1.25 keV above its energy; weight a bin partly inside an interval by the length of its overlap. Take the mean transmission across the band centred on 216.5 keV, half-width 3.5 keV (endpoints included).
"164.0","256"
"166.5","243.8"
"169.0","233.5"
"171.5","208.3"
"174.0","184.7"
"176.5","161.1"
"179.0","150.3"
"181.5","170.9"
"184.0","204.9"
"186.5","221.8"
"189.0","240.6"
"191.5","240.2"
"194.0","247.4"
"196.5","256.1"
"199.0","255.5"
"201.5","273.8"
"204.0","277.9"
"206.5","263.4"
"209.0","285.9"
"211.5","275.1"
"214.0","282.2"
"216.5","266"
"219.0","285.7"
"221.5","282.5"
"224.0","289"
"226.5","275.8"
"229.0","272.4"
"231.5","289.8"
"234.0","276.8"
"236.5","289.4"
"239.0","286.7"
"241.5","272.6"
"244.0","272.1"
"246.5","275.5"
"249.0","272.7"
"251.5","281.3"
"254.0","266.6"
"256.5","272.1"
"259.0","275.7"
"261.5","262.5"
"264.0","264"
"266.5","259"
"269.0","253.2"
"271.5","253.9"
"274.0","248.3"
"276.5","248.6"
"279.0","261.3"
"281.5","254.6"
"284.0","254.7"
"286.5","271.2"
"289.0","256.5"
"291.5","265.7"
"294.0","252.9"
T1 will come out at 278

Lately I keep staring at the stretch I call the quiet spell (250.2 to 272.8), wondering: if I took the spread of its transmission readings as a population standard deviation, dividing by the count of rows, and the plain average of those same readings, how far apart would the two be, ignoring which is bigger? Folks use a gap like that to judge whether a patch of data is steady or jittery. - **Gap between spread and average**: 256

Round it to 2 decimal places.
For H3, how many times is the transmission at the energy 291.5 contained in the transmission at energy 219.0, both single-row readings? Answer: 1.08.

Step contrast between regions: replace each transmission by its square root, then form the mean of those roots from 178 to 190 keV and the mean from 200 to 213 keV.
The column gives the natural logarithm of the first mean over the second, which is -0.17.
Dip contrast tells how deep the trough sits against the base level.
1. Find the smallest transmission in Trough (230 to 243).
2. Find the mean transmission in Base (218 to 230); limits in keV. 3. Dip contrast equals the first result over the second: 0.97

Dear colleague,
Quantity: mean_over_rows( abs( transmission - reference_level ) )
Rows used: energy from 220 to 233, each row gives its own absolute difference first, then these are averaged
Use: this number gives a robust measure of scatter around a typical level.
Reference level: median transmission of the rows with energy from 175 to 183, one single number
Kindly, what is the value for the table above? 121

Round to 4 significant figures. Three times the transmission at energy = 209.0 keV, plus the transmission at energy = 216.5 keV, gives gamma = 1124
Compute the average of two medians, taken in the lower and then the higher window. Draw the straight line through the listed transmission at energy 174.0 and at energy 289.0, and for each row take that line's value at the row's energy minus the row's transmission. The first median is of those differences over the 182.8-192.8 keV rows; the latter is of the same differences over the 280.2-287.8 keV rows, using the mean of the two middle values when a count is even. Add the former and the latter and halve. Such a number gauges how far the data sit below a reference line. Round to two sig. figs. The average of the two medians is -20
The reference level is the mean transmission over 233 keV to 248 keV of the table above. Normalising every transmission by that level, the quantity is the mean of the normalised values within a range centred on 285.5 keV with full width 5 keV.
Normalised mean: 0.94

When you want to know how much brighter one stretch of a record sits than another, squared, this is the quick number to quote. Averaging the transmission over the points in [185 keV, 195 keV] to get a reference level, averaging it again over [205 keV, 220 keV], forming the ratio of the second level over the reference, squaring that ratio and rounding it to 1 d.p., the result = 1.4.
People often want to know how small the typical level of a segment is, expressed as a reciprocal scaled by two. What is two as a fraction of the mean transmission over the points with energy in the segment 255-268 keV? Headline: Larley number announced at 0.0075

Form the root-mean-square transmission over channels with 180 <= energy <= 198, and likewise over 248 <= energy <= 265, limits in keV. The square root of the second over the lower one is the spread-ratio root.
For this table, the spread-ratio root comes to 1.09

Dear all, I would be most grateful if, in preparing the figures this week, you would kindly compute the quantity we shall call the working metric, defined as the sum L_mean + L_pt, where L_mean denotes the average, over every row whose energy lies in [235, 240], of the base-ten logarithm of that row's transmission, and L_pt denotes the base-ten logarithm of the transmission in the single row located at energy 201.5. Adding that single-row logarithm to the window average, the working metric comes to 4.90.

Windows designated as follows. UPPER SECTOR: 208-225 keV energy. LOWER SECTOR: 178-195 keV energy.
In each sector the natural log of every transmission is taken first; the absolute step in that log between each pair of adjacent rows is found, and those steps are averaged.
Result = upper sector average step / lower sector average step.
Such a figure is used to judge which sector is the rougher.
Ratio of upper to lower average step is 0.46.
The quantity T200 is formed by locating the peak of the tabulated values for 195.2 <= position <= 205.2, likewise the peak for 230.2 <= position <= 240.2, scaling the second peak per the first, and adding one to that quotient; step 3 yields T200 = 2.04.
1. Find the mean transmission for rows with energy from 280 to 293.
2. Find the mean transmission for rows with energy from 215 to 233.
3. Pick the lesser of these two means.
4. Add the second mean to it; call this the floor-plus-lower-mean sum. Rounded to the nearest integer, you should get 541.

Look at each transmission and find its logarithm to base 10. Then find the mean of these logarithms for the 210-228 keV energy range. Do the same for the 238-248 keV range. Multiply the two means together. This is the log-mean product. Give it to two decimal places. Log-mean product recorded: 5.97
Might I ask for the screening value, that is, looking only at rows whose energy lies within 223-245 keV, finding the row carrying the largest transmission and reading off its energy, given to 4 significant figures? 231.5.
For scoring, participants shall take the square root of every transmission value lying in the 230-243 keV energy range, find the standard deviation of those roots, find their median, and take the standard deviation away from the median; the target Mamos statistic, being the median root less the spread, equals 16.7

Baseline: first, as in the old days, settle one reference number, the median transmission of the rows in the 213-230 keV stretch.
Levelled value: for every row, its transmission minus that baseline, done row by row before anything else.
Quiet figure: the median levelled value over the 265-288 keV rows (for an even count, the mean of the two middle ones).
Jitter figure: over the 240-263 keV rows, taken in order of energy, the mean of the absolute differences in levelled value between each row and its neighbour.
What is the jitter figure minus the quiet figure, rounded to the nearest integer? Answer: 34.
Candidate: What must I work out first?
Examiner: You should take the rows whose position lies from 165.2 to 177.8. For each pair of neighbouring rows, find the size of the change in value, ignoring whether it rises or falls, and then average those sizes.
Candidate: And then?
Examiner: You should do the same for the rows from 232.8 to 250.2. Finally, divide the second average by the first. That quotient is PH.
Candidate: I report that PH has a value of 0.29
